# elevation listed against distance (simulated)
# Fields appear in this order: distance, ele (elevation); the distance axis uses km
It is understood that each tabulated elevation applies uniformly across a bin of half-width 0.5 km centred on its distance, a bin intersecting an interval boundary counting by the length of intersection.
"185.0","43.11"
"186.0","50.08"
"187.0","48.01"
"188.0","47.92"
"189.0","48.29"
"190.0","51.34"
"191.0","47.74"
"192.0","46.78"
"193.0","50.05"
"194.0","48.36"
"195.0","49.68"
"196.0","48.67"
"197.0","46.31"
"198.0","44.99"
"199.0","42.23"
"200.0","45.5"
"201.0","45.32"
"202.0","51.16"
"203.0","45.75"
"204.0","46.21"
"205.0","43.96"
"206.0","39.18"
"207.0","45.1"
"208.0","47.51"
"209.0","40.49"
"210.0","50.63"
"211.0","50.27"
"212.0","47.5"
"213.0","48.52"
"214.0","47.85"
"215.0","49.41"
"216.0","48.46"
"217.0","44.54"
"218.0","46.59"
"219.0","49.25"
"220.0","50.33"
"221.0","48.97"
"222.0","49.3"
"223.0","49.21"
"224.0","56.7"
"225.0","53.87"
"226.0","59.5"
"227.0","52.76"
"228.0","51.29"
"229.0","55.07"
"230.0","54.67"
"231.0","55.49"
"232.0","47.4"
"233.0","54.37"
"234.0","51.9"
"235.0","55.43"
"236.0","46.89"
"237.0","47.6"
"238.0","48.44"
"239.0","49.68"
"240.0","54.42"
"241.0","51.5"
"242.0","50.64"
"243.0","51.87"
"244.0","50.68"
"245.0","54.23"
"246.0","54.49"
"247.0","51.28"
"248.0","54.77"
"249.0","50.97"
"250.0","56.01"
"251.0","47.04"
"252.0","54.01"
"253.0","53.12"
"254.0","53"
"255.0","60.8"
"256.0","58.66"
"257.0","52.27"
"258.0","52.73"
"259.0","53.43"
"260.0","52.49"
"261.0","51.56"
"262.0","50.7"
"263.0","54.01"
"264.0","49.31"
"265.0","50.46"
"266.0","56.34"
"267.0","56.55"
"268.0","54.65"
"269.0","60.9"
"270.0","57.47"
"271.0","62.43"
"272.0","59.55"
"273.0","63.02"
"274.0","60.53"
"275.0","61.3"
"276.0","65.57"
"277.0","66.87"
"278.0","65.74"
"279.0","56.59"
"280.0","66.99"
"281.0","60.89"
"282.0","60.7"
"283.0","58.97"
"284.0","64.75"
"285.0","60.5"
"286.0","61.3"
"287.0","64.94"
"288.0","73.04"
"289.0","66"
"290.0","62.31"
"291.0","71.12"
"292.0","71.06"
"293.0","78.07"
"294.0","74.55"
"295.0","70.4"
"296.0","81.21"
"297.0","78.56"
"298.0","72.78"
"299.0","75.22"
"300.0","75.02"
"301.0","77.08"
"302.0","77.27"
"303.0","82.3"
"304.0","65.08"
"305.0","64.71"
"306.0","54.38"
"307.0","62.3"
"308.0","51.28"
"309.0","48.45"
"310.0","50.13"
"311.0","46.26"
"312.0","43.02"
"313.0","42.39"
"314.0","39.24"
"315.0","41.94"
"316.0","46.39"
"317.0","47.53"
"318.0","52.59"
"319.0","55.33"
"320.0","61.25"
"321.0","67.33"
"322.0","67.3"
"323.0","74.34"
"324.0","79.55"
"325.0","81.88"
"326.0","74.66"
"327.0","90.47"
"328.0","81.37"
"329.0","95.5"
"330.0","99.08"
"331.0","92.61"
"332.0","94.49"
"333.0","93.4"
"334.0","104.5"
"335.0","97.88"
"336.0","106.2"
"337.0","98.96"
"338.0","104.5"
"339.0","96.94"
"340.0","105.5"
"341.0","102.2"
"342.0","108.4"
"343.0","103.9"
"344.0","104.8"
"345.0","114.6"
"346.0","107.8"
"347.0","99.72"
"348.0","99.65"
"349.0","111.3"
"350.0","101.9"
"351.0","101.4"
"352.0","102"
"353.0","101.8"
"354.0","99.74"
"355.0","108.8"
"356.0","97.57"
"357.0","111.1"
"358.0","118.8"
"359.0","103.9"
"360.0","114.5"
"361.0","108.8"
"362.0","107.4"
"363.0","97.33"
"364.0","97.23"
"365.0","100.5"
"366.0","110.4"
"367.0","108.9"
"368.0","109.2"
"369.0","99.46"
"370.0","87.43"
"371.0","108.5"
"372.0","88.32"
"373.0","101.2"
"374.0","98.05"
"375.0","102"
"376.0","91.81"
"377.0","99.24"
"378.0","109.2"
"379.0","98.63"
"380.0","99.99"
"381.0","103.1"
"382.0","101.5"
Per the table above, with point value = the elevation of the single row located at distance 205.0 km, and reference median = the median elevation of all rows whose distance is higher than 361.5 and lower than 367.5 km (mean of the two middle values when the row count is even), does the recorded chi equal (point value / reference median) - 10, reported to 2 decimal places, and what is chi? -9.58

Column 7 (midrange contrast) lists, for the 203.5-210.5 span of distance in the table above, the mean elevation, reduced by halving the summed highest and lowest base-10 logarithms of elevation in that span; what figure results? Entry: 43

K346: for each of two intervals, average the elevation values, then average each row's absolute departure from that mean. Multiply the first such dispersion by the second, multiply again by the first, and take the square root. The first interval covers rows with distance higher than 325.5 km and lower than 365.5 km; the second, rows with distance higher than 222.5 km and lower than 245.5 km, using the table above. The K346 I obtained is 9.9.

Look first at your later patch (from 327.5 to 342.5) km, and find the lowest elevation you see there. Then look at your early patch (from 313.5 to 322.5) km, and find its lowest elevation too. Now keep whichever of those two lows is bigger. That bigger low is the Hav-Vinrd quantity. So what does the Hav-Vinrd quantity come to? 81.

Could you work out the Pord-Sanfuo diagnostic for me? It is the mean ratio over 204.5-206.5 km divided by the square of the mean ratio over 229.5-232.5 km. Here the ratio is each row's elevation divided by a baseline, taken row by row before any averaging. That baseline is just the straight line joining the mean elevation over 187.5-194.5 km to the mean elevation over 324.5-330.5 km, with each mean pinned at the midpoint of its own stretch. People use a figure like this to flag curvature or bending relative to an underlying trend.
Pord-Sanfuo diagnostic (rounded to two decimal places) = 1.03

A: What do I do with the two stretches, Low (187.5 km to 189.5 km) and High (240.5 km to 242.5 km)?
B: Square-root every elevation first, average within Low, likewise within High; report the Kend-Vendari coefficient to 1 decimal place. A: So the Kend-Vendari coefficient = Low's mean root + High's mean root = 14.1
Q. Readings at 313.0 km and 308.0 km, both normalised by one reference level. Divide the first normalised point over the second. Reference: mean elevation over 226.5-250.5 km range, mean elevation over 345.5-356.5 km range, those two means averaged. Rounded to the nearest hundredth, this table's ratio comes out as 0.83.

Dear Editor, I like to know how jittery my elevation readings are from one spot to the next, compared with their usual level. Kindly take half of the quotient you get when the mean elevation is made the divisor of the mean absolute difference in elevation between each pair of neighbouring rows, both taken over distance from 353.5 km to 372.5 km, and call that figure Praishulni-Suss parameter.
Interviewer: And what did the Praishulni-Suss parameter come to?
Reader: 0.043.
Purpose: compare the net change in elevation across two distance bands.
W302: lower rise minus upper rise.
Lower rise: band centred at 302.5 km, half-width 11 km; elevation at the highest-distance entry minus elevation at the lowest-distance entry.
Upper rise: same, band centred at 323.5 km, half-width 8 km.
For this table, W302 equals -75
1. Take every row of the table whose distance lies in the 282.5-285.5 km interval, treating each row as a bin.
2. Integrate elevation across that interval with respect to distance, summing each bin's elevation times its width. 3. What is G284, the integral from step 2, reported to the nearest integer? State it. 184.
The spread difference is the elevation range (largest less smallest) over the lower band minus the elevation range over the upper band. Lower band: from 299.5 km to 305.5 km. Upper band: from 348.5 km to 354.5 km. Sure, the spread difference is 6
